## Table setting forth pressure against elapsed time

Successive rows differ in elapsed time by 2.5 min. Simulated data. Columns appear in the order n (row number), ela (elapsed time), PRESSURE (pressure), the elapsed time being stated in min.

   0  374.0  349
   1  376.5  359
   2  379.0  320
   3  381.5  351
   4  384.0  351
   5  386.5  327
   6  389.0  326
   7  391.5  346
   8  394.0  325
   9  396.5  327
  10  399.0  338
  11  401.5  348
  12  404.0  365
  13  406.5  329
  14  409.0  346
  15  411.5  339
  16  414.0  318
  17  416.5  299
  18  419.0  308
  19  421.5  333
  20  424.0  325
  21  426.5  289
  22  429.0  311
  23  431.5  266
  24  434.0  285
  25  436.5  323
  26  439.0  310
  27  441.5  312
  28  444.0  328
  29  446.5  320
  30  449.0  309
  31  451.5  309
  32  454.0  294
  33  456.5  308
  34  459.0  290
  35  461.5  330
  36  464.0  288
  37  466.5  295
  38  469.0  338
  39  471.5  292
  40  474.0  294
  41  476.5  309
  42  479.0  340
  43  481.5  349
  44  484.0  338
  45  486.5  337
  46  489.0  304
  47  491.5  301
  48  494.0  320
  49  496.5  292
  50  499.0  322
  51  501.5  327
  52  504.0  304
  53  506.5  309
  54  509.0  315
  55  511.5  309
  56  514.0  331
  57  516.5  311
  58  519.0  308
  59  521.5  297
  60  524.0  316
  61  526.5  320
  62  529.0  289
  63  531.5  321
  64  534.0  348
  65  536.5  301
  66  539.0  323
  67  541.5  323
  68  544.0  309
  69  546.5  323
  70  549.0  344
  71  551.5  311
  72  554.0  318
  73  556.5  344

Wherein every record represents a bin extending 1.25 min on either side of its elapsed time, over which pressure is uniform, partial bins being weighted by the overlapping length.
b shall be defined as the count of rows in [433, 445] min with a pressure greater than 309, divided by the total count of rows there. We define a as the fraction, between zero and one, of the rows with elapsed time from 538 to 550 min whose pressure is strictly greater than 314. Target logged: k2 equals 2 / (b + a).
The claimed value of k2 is 1.25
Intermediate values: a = 0.80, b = 0.8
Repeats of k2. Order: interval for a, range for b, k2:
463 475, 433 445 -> 2.00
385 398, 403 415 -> 1.00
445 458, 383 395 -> 1.67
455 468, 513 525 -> 2.50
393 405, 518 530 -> 1.43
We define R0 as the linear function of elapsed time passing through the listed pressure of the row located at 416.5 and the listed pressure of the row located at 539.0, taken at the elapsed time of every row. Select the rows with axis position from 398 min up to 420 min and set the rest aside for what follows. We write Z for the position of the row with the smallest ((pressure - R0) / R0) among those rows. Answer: 416.5 min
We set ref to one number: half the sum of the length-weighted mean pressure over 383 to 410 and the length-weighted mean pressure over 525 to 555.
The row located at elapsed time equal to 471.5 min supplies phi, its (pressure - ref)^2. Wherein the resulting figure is 1365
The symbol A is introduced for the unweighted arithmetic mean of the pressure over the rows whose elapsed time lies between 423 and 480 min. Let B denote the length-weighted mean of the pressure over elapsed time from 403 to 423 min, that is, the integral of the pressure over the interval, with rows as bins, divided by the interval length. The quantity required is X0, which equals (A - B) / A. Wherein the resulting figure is -0.07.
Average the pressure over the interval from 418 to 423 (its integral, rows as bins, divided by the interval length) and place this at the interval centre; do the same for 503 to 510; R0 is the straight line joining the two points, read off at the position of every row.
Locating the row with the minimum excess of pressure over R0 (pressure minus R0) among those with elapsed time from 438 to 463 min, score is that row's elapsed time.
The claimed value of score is 459.0 min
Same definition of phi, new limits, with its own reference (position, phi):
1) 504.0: 622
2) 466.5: 1152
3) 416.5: 896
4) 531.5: 63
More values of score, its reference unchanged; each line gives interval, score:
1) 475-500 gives 496.5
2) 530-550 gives 536.5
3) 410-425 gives 416.5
